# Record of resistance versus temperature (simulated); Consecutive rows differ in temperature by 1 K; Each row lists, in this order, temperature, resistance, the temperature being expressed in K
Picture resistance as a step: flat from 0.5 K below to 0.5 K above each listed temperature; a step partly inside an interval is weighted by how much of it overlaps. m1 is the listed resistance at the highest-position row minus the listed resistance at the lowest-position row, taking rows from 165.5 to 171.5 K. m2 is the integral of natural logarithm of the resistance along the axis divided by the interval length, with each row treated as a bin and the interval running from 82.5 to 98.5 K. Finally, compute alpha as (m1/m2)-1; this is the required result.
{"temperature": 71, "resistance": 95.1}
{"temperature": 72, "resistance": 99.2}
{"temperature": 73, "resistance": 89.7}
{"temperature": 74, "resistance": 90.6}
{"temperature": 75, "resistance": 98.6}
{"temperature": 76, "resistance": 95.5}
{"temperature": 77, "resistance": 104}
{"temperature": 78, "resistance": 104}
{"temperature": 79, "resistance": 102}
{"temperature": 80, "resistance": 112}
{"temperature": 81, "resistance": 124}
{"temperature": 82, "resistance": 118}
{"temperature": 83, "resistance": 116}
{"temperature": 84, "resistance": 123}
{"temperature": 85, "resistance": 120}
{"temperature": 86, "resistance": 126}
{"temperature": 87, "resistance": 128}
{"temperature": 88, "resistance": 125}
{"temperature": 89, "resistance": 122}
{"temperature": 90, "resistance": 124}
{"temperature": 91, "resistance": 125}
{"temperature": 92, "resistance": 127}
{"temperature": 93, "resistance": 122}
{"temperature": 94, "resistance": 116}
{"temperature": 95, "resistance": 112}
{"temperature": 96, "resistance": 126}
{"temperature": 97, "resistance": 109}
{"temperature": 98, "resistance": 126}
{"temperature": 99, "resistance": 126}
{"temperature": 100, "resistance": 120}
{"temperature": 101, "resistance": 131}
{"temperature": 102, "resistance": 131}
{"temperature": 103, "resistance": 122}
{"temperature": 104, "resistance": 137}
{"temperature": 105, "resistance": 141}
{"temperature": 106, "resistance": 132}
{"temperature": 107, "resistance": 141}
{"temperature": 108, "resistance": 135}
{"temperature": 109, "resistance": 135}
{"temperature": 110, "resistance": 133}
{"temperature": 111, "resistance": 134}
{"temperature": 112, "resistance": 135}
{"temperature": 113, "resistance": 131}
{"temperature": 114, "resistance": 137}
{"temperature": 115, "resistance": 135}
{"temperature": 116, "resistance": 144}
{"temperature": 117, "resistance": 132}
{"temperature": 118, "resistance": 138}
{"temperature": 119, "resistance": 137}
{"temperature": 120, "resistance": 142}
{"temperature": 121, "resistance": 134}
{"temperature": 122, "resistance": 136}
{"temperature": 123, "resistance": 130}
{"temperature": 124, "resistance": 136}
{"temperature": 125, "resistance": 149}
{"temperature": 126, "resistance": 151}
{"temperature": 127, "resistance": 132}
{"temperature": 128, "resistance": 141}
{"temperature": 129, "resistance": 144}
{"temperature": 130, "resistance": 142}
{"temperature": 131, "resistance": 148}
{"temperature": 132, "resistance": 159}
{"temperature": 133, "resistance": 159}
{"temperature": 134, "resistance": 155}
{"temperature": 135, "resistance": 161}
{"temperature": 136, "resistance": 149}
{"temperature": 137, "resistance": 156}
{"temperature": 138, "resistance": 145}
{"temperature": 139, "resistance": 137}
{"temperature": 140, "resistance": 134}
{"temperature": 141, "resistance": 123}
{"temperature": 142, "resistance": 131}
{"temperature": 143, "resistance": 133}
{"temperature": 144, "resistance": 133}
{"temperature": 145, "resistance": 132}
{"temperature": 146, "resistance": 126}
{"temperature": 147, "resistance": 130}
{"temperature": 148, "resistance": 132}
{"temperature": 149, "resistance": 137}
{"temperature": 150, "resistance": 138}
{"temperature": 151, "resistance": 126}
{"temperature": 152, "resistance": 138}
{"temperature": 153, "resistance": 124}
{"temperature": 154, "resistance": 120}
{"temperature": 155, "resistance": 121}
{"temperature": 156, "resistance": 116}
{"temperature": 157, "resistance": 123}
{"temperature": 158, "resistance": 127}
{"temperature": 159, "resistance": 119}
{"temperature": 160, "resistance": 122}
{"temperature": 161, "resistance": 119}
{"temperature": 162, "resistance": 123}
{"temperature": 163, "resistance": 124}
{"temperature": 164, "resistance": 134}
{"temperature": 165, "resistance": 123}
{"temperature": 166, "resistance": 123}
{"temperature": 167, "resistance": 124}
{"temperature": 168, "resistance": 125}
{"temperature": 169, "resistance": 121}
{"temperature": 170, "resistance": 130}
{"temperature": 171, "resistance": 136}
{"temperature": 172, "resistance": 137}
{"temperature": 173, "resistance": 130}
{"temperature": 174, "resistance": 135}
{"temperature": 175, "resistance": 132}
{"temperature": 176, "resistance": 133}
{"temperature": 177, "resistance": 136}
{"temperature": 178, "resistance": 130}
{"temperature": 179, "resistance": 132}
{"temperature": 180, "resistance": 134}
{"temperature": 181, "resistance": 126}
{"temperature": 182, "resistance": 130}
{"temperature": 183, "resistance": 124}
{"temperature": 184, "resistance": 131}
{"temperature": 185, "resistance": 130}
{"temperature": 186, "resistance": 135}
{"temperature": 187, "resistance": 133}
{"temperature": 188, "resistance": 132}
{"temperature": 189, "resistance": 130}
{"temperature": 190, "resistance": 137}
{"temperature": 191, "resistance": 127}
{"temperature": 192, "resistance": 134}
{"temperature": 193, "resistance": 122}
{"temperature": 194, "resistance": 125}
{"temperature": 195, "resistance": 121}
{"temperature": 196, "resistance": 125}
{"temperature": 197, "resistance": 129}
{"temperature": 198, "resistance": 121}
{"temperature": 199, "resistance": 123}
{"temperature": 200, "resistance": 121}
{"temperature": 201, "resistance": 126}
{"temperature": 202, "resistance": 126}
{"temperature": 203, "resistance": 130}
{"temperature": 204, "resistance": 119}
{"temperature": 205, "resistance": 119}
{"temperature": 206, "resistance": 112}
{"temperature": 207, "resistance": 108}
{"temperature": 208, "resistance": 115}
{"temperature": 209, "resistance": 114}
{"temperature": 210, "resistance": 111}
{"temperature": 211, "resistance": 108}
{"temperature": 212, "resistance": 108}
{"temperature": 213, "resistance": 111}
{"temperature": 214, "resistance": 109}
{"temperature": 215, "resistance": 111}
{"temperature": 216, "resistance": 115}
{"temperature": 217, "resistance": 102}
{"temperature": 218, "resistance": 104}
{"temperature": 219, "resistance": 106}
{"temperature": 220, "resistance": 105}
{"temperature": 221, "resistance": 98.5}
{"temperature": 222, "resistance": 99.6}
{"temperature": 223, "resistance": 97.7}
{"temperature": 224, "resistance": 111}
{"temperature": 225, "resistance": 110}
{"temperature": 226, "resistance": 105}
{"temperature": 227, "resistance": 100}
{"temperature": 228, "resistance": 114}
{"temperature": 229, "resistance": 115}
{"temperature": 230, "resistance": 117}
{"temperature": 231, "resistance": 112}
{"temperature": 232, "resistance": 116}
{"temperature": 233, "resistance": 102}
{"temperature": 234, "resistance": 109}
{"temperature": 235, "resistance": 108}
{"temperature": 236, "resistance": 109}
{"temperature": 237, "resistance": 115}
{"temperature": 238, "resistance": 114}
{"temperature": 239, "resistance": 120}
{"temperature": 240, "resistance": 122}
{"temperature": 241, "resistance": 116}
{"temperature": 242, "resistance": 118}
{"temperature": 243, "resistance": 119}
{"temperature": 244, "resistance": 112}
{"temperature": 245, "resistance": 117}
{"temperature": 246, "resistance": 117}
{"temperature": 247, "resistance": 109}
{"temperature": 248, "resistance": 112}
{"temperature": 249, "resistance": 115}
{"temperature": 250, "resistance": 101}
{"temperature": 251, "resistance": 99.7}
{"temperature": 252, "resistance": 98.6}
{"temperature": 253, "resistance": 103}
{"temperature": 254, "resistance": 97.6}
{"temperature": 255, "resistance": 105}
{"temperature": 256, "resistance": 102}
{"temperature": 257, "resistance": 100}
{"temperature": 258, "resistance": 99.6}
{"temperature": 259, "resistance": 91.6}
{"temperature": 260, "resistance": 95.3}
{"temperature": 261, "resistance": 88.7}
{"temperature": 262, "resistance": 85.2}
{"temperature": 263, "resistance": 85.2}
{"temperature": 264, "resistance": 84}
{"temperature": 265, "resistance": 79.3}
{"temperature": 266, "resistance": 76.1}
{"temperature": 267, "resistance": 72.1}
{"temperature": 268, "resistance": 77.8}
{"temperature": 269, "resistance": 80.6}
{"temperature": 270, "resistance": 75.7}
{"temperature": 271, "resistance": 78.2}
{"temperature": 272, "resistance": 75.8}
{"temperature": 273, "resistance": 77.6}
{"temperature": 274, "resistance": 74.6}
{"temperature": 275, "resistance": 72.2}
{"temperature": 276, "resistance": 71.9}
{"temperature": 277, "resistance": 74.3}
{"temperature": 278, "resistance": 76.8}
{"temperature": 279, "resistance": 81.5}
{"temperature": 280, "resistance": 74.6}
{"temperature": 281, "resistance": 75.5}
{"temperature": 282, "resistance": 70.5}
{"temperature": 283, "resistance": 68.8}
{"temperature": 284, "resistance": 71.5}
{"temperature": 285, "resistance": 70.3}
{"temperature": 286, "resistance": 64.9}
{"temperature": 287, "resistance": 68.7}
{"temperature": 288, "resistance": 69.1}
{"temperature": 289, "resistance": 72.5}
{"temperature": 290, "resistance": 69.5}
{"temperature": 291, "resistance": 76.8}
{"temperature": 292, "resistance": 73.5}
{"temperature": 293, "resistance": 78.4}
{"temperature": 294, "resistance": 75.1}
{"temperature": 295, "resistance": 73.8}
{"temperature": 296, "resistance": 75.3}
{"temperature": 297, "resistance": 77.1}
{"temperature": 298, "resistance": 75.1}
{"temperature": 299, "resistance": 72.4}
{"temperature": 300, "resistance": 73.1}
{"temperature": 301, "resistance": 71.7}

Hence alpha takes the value 1.7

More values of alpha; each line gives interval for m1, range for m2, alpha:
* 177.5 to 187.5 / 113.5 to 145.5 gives -0.4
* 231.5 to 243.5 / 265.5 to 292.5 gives -0.3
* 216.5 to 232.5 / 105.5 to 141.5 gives 1.8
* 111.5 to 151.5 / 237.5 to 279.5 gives -3.0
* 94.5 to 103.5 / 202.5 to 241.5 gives 1.1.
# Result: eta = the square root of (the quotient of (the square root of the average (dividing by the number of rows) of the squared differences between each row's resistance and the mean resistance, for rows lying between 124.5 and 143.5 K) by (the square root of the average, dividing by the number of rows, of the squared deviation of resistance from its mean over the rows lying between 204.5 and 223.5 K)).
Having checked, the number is 1.36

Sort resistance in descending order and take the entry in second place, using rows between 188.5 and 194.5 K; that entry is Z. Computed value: 134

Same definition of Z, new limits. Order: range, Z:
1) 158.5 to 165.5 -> 124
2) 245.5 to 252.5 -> 115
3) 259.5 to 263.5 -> 88.7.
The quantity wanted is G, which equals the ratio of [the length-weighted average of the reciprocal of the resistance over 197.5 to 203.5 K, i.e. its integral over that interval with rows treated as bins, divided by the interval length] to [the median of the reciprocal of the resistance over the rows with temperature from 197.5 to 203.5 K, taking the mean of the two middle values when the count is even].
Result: 1.001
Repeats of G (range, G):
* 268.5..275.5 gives 0.993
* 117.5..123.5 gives 1.003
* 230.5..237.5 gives 0.991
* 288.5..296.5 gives 1.002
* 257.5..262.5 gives 0.998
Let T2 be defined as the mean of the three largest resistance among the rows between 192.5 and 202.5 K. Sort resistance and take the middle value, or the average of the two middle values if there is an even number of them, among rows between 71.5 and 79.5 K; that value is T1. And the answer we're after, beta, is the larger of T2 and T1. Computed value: 127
